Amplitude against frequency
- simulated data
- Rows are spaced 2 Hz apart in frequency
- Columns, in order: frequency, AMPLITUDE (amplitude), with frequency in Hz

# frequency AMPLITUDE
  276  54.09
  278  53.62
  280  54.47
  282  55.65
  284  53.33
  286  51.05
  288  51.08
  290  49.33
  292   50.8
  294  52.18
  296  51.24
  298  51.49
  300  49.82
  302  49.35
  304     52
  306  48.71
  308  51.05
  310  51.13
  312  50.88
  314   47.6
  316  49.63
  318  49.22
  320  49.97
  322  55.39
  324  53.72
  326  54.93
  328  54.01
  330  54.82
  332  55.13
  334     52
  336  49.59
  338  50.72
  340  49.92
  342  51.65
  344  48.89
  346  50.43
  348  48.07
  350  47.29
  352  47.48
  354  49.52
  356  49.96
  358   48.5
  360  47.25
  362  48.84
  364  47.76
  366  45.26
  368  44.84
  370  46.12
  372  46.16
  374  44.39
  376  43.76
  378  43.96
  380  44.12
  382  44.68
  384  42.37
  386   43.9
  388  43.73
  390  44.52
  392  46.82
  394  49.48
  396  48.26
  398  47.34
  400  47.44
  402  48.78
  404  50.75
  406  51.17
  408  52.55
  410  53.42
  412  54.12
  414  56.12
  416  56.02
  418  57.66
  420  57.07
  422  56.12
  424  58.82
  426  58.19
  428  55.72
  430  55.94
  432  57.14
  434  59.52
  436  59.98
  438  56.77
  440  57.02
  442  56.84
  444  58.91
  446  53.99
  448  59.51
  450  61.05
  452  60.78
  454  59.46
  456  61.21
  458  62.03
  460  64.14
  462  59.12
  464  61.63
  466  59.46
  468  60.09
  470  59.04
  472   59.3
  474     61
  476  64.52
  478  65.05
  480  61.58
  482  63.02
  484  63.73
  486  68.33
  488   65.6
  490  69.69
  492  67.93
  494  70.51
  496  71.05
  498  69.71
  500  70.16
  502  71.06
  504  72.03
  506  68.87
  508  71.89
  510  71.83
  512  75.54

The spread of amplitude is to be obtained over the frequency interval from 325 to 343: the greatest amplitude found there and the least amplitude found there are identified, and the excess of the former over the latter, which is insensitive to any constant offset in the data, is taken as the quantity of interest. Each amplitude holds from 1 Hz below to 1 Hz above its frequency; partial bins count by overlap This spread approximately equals 6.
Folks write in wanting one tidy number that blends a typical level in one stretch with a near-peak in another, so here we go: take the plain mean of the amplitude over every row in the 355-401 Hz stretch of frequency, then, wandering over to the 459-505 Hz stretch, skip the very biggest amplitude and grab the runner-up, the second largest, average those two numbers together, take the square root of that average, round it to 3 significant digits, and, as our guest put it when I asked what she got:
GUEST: 7.65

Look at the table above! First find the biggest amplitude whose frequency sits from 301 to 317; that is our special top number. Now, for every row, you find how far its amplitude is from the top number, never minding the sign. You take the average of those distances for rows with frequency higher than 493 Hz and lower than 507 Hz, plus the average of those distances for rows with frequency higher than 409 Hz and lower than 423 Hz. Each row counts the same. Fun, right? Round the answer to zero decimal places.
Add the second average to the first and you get 22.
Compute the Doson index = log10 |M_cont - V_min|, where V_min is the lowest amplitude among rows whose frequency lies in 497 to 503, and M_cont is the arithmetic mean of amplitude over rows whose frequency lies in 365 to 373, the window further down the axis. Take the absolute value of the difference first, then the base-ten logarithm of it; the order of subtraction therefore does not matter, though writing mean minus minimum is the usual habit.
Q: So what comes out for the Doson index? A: 1.38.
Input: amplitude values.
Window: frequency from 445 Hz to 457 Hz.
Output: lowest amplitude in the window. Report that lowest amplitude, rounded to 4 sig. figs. 53.99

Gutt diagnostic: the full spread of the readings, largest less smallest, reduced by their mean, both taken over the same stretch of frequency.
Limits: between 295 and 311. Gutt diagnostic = -47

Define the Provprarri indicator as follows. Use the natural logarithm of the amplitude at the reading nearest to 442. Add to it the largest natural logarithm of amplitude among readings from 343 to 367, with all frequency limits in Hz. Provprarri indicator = 7.96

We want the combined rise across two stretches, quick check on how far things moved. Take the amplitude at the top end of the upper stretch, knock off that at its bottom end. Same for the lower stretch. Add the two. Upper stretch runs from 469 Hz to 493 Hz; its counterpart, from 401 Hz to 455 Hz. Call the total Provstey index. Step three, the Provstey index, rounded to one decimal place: 19.6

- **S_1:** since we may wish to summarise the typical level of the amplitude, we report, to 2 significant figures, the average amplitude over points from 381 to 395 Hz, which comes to 45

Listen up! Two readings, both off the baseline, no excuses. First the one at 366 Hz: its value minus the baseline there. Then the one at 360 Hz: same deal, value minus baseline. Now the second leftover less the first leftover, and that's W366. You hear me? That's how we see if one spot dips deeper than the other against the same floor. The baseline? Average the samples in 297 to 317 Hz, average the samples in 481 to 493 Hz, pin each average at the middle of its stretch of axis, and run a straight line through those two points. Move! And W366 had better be 2.5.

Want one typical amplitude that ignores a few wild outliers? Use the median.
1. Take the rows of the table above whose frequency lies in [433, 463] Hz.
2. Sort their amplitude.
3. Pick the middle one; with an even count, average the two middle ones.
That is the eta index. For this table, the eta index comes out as 59.5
